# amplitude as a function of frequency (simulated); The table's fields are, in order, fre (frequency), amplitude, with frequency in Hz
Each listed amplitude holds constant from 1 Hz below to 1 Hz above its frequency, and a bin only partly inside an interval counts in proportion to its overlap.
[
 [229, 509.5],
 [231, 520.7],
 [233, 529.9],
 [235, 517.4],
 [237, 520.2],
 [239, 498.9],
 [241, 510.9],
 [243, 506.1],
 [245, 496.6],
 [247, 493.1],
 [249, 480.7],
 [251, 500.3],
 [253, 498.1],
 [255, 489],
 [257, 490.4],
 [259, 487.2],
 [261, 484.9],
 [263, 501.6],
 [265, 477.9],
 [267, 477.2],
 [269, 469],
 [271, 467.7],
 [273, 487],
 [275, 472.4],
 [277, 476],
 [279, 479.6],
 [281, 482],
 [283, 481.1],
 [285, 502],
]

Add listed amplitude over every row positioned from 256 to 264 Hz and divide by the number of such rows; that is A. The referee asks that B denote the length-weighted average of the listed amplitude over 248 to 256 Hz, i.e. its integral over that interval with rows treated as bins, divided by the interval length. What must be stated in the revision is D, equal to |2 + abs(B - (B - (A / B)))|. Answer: 3.00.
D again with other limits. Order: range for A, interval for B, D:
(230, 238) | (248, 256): 3.06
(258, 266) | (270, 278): 3.03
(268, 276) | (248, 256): 2.96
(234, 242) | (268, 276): 3.08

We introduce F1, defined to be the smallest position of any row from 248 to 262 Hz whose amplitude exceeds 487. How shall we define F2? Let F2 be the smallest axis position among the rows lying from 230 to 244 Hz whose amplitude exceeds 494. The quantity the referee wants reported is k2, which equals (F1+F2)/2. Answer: 241 Hz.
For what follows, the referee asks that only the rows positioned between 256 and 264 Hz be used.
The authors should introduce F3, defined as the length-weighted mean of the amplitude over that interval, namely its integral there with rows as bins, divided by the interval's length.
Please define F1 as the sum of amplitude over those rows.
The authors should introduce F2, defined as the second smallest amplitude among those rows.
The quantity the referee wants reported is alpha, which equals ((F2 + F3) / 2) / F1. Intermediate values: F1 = 1964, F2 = 487.2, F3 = 491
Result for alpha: 0.249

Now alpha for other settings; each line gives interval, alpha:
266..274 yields 0.248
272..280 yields 0.249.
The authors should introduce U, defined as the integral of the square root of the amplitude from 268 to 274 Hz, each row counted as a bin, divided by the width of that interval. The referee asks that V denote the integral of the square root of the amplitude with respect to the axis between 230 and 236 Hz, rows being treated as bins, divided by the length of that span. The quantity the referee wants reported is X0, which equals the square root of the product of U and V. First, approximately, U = 21.8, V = 22.86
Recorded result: 22.32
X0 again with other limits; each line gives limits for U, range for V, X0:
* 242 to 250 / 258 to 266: 22.16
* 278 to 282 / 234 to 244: 22.26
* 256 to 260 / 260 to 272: 22.00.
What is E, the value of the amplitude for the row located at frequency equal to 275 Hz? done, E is 472.4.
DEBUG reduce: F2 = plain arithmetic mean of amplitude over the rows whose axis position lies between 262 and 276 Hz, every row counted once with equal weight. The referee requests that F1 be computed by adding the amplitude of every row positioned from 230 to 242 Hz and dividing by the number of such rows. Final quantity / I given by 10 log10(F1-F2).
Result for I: 15.7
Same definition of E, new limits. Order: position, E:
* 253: 498.1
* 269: 469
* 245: 496.6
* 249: 480.7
